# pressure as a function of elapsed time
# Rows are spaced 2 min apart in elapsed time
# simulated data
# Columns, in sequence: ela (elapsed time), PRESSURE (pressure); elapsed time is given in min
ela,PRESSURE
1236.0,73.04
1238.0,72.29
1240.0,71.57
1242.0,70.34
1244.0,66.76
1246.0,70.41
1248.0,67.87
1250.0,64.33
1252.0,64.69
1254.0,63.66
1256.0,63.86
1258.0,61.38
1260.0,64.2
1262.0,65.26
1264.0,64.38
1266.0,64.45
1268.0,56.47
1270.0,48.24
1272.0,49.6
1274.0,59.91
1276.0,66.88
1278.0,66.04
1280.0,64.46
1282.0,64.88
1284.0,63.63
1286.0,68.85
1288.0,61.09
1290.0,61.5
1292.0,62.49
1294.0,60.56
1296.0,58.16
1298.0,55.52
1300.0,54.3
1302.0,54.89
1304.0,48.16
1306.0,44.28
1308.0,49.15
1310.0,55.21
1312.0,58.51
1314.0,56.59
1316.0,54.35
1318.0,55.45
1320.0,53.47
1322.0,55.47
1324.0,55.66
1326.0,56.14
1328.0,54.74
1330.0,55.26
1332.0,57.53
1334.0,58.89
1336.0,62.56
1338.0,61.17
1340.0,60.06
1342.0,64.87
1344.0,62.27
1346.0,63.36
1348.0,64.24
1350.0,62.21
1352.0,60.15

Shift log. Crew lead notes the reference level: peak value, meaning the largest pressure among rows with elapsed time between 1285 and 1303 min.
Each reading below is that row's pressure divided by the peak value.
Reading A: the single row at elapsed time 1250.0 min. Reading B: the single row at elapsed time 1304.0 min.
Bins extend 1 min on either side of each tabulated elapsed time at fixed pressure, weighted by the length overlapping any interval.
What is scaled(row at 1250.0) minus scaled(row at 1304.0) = 0.23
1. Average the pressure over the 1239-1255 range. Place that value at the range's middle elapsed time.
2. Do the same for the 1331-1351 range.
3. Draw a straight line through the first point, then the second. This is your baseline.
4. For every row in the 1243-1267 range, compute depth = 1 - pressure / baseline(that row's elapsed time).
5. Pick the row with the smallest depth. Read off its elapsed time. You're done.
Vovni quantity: 1246.0 min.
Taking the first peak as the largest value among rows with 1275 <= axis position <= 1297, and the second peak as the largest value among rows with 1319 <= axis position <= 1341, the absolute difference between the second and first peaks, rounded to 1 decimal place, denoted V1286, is 6.3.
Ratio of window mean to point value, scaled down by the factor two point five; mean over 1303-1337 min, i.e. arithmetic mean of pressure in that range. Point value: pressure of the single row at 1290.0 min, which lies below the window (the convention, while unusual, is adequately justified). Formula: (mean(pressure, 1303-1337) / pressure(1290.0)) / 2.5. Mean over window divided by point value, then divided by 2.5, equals 0.36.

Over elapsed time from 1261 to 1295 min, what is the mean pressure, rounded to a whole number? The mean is 62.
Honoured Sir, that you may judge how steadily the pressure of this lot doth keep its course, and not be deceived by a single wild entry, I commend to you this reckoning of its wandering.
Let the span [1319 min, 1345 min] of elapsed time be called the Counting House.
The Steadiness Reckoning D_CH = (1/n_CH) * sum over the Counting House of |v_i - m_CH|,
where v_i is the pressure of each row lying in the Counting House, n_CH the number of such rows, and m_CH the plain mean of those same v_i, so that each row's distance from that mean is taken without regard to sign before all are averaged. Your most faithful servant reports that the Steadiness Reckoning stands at 3.1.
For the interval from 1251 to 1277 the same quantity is 4.6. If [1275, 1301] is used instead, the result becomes 3.4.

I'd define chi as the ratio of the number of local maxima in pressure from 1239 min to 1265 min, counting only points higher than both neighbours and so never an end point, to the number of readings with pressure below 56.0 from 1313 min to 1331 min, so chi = 0.57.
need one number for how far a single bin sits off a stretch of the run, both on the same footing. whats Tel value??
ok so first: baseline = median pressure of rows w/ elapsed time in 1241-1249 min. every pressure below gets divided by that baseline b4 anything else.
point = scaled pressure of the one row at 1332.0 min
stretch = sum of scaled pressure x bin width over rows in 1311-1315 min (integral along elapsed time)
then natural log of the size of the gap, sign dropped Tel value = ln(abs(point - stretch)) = 0.92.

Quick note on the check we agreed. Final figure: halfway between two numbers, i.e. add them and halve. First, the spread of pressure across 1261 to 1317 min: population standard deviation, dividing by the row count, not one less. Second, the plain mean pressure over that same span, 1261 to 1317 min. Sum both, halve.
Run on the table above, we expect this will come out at 32.4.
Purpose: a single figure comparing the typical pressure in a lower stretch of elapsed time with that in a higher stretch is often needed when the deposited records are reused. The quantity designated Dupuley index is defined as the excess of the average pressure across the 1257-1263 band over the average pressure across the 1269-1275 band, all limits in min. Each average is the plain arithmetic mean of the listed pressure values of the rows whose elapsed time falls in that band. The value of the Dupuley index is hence 11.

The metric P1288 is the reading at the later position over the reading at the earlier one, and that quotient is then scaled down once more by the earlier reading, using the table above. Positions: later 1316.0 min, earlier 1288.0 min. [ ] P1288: 0.0146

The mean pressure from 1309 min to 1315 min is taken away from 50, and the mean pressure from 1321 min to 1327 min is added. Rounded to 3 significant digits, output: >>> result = 49.0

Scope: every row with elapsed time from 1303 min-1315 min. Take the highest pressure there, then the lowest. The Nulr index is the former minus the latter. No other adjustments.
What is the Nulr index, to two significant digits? 14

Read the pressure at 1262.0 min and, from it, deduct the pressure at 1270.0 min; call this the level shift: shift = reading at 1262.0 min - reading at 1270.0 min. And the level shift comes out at 17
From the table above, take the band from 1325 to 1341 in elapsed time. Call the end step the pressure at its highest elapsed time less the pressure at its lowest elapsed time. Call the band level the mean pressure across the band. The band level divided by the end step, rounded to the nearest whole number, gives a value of 15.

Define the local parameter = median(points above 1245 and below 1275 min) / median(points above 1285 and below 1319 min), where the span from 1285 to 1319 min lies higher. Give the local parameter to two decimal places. 1.16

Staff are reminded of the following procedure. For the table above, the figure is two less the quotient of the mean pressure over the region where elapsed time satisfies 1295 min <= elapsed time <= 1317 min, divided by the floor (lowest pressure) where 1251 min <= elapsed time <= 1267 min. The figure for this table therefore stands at 1.13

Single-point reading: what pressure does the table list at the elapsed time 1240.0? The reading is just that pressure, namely 71.57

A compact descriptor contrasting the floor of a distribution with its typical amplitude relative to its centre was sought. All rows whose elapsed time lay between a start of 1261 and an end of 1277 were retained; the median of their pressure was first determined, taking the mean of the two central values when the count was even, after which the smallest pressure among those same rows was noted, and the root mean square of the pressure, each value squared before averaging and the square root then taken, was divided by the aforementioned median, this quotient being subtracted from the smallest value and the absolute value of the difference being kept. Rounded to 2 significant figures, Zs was 47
